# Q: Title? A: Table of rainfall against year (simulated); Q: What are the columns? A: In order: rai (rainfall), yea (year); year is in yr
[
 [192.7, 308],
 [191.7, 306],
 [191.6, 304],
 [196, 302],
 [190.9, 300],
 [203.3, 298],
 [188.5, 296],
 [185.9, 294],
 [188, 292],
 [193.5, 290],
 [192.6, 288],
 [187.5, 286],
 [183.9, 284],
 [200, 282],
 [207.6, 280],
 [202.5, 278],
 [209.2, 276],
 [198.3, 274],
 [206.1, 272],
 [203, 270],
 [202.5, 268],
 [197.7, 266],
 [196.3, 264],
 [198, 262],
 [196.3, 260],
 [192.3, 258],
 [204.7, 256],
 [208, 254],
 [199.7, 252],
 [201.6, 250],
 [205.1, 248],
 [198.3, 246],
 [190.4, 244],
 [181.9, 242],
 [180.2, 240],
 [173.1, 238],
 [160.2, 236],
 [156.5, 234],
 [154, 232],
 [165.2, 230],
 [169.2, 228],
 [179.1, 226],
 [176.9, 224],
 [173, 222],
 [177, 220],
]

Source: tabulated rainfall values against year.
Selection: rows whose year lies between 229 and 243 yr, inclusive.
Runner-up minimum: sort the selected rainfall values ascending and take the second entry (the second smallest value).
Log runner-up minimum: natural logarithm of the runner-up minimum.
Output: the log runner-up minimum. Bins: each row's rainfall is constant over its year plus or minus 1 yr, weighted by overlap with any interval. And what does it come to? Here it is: 5.05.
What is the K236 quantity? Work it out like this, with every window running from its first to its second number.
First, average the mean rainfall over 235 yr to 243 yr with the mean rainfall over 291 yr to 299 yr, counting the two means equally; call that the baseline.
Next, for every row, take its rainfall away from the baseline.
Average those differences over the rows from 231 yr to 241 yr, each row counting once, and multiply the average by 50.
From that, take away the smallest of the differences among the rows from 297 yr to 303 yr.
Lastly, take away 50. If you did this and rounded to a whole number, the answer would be 863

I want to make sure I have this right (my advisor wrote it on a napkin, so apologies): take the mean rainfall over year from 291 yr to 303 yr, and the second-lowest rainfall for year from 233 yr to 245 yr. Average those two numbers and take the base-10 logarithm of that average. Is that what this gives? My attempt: 2.246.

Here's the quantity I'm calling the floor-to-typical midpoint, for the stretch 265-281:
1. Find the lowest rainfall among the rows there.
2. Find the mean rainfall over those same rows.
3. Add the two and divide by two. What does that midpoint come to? 201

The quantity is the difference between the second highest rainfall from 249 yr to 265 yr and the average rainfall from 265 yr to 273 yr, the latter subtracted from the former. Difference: 2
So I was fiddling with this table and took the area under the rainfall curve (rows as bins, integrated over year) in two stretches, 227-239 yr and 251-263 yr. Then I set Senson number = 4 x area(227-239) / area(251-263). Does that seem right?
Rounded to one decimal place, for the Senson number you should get 3.3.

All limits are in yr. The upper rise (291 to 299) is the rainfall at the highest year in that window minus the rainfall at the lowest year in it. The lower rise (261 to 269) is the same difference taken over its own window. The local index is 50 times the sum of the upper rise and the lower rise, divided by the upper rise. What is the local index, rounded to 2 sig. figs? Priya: 65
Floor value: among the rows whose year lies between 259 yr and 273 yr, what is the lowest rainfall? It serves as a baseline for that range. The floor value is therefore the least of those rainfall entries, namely 196.3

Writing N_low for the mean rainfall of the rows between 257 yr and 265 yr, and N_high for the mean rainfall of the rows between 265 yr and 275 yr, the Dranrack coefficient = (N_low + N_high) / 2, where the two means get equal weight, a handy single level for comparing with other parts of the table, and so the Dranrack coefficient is 199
